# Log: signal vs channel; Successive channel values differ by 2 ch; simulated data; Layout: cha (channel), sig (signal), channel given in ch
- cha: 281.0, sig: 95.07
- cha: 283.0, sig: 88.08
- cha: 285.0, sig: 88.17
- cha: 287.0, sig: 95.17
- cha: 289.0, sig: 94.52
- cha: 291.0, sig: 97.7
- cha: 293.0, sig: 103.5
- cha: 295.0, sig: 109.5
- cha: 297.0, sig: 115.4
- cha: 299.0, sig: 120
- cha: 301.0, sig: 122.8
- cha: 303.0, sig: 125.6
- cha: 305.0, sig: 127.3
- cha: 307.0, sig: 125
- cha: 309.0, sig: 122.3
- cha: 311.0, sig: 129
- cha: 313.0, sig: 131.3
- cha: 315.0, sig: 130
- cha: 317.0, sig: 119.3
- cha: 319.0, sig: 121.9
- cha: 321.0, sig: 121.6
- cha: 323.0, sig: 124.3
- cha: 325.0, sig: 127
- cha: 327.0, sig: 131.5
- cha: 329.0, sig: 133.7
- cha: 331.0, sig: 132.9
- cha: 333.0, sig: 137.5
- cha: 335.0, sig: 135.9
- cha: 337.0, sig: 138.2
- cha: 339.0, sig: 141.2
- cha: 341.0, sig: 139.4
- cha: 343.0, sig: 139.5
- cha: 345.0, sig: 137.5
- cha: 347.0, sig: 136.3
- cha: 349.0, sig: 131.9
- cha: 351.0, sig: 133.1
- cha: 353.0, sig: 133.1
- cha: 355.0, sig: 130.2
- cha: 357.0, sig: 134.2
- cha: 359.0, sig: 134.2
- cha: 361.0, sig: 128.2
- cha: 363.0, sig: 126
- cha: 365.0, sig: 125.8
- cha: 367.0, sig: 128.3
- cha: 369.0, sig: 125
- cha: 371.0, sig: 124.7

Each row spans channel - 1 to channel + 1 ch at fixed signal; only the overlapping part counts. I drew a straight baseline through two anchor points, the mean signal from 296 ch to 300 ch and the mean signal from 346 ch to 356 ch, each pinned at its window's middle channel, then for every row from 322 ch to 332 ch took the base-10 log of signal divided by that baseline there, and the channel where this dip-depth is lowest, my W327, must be 323.0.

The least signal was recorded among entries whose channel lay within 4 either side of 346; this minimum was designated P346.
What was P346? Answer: 131.9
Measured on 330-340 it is 132.9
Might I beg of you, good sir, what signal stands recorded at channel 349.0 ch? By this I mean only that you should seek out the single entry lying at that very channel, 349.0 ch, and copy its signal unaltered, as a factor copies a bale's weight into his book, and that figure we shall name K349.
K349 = 131.9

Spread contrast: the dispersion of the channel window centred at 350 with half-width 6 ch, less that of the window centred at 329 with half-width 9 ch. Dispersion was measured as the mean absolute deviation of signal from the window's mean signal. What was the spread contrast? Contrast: -3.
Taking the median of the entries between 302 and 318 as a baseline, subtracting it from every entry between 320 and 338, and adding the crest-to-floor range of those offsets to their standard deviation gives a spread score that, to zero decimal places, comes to 22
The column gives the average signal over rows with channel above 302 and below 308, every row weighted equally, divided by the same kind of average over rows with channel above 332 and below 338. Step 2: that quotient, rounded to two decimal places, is 0.92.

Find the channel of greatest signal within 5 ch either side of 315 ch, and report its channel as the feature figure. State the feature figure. 313.0 ch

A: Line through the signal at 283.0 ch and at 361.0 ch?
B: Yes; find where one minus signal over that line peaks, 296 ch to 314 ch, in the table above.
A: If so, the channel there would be 309.0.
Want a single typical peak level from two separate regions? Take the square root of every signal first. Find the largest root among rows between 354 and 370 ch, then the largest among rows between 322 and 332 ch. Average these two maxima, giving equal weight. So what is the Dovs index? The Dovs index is 11.6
